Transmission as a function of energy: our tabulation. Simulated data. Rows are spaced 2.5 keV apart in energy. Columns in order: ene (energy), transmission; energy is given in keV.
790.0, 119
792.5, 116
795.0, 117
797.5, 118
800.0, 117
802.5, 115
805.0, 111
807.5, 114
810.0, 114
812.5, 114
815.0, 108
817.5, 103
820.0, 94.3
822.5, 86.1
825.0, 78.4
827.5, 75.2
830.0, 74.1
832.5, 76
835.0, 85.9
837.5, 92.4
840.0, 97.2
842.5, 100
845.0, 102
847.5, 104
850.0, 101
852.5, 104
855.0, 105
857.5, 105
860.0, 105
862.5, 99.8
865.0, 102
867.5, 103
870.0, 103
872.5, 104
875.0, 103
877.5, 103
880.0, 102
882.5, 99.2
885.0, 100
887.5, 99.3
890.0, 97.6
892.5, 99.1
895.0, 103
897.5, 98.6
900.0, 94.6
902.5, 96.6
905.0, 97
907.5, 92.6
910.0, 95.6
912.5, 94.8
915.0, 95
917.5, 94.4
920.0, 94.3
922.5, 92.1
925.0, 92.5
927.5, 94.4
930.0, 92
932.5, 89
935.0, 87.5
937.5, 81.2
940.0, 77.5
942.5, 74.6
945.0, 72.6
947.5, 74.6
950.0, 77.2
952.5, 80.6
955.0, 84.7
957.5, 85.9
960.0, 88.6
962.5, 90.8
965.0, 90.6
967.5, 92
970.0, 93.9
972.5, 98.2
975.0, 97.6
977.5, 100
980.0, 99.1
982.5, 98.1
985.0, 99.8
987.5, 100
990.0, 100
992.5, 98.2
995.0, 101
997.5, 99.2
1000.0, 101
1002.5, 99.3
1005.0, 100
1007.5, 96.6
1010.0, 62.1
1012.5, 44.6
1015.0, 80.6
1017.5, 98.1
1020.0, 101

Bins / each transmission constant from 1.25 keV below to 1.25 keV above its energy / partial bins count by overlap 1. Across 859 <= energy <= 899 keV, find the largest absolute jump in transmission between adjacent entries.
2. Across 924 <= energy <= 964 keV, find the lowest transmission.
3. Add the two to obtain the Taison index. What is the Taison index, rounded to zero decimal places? 78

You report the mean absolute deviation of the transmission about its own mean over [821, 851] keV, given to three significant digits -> 10.1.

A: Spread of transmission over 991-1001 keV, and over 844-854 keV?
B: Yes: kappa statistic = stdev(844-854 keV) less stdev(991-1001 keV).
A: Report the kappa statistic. 0.1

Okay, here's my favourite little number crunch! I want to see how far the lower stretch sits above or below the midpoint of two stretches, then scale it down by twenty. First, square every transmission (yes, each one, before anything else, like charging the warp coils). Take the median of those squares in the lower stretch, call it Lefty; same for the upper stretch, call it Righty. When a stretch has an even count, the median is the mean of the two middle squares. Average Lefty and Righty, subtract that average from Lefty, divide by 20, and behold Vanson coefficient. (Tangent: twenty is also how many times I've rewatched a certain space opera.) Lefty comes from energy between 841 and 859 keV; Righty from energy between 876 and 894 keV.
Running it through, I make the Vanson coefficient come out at 24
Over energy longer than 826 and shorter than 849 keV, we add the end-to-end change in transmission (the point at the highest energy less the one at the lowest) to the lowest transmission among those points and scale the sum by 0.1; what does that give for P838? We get 10.3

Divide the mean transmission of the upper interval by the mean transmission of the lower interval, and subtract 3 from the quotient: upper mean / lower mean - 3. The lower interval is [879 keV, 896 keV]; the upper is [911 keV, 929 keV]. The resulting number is -2.06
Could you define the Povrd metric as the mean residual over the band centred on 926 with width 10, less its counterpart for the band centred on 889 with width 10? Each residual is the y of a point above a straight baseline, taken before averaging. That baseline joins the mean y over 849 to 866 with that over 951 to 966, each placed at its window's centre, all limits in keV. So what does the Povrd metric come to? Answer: -0.2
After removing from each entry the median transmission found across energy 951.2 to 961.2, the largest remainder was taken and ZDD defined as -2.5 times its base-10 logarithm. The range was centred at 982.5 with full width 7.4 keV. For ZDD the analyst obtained -2.90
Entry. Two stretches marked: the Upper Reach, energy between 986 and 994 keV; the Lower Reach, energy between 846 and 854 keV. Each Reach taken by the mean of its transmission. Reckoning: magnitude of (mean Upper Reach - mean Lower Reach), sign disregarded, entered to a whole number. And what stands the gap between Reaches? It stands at 4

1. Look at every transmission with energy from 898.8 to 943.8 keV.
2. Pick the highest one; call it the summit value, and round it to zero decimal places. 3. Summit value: 97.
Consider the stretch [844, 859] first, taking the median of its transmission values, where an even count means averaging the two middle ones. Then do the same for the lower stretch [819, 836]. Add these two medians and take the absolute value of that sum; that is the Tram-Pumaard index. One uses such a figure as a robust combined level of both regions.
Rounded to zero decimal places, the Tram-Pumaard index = 182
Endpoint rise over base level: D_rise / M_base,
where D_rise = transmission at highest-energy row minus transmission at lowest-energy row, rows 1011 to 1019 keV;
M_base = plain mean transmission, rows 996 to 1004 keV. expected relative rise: 0.54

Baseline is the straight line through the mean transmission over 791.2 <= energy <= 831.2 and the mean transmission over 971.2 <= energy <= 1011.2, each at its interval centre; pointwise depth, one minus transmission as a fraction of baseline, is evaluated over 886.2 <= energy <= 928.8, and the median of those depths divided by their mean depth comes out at 1.2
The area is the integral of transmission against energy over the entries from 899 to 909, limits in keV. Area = 952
